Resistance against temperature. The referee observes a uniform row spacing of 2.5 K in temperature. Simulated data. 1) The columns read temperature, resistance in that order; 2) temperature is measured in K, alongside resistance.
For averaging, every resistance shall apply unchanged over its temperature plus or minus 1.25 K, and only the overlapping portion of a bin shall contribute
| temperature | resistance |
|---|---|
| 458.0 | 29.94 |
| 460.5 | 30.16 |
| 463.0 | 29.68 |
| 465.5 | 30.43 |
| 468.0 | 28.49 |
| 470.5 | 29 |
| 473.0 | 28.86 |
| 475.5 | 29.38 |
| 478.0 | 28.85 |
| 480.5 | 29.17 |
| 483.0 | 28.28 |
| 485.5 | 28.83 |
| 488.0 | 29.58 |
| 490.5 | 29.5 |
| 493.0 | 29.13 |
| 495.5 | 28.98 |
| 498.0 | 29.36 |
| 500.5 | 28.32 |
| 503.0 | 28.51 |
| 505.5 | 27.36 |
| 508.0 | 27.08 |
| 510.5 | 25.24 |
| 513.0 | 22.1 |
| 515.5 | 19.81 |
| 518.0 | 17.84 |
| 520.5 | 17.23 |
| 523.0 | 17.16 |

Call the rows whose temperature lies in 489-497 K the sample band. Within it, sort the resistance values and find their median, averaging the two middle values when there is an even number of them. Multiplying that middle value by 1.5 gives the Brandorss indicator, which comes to 43.7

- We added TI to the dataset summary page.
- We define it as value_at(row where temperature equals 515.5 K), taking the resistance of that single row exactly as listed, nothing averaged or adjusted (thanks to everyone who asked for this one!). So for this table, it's 19.81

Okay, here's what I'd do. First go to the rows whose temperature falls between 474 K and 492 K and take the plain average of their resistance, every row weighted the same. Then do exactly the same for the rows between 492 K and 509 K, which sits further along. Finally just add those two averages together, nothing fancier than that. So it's 57.5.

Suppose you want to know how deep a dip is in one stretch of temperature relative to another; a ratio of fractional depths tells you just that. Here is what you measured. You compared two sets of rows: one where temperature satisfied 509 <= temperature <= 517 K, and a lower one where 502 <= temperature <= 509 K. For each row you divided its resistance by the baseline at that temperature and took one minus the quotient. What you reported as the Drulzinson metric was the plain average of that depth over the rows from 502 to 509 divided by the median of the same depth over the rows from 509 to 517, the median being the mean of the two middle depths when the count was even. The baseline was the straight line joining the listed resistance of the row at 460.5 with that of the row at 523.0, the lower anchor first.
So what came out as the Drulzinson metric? 2.2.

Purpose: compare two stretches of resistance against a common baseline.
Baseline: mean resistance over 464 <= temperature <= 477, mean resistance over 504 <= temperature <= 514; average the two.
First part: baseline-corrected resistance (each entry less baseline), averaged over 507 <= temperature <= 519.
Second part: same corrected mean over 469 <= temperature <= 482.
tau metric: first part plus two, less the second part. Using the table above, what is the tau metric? -5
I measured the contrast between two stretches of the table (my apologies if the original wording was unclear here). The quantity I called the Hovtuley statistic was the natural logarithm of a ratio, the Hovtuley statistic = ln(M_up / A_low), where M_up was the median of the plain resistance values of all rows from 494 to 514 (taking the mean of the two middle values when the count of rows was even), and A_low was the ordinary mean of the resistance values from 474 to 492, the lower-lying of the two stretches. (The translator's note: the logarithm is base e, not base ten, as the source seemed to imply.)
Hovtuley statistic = -0.044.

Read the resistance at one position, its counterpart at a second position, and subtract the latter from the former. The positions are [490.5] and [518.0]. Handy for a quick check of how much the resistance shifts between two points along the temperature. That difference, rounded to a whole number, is 12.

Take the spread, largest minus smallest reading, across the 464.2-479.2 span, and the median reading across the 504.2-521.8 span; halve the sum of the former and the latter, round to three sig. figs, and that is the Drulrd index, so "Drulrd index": 12.0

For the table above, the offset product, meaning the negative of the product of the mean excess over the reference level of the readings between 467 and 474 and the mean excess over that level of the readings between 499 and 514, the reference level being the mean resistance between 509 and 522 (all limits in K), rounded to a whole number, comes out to -50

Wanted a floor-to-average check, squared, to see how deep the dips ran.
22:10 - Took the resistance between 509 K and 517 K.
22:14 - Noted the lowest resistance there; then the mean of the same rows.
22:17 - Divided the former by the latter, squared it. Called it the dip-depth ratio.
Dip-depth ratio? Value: 0.783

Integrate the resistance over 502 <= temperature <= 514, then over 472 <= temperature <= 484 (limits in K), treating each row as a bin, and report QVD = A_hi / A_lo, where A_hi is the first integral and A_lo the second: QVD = 0.90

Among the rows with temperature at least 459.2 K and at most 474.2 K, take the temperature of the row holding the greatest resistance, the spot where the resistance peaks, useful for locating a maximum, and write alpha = 465.5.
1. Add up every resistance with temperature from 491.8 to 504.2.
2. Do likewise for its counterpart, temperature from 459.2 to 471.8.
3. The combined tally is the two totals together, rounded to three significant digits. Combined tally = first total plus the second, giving 292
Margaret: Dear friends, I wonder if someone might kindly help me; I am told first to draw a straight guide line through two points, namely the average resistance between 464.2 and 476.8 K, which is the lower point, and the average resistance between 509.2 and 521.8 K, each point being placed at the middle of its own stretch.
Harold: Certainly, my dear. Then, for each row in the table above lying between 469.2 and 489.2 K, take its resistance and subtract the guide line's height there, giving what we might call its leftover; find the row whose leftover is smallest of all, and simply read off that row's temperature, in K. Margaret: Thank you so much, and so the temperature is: 470.5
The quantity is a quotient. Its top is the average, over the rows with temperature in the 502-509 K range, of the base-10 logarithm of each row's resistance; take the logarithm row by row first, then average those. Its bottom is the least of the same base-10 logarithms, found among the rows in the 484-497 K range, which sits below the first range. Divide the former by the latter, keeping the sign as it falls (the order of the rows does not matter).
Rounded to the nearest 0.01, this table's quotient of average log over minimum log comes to 0.99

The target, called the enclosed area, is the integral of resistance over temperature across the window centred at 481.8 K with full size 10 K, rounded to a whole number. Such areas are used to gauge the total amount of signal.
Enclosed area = 288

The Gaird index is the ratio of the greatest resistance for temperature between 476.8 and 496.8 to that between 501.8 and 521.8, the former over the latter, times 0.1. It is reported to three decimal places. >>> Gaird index 0.104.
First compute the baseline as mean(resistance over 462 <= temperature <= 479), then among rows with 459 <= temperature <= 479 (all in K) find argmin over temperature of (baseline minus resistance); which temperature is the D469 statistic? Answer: 465.5 K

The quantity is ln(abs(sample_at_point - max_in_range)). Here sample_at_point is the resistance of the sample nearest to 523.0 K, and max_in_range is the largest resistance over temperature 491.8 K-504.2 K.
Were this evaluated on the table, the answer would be 2.5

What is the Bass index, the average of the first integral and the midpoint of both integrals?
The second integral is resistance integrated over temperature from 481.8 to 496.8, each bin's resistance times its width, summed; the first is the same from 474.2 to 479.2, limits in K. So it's 218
